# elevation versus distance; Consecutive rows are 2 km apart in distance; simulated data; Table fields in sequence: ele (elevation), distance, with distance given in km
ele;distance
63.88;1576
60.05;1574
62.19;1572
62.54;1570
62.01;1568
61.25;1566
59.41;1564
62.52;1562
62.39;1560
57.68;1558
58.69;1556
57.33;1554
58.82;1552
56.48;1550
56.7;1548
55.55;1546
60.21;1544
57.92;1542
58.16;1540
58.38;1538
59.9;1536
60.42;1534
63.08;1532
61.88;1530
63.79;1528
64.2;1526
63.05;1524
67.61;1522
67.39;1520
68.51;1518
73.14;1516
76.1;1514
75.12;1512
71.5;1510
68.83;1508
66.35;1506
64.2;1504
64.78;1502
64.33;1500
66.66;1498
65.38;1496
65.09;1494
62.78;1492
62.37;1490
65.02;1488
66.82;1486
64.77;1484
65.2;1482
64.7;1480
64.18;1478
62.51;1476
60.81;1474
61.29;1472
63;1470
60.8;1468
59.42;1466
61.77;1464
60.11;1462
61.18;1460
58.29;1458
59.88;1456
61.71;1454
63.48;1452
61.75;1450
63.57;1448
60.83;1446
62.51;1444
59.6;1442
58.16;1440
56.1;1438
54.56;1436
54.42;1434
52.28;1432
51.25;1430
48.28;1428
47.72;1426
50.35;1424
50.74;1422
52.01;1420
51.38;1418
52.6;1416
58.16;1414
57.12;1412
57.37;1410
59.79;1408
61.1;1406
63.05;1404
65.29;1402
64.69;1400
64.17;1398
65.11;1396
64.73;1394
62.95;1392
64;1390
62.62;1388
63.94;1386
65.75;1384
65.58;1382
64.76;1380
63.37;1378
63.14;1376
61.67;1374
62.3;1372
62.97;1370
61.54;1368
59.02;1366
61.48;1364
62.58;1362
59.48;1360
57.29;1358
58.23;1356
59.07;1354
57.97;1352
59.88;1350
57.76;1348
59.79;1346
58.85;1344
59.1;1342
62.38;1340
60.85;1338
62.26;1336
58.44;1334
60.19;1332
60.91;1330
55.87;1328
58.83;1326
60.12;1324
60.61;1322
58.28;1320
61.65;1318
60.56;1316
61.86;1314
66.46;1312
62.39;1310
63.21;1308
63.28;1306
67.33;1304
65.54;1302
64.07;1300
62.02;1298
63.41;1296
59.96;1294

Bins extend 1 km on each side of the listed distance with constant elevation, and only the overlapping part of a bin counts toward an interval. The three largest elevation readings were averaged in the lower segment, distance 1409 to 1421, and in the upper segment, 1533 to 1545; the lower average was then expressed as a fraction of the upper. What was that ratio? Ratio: 0.96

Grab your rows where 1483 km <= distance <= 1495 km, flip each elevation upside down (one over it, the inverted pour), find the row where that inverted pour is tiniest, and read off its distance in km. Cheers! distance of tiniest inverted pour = 1486 km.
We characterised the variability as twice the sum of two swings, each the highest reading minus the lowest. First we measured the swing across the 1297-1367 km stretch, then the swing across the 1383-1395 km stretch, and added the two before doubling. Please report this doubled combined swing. 29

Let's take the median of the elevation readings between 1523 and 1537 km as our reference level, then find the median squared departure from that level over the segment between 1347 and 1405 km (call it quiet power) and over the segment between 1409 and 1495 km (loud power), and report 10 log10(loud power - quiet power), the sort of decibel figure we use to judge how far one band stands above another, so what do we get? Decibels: 8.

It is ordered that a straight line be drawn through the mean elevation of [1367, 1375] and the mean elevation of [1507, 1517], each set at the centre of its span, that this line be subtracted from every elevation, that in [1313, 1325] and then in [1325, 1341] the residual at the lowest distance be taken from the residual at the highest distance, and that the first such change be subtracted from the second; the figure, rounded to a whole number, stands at 5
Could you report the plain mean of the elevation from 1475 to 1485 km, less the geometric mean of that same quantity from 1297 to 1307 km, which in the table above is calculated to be 0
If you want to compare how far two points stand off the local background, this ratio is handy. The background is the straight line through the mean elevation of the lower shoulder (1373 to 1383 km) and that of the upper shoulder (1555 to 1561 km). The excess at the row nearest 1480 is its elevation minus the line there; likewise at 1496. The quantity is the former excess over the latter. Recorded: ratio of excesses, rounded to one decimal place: 0.8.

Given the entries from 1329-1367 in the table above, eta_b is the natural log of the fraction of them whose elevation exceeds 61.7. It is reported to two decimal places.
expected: -1.85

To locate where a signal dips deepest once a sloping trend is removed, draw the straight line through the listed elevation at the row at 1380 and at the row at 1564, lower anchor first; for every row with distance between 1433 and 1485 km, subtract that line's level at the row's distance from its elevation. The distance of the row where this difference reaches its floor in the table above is 1434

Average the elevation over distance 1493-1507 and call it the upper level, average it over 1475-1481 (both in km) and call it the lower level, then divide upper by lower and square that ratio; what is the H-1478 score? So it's 1.05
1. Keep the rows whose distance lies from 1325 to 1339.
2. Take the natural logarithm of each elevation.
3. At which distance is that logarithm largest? 1336 km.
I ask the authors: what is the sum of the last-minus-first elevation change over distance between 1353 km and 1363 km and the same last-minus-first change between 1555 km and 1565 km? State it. 4.2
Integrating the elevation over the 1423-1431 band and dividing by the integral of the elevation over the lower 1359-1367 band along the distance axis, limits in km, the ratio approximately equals 0.81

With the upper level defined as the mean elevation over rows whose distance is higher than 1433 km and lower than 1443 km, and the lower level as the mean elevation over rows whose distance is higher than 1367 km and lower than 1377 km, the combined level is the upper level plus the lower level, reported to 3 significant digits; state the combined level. 119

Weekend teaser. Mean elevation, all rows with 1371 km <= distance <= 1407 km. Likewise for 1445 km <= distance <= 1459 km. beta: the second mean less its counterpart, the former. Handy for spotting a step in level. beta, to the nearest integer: -2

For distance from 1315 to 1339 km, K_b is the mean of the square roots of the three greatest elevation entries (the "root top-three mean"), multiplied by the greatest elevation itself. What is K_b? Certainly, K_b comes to 489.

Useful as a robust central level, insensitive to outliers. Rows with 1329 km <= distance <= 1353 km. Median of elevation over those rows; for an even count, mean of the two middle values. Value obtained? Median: 59.8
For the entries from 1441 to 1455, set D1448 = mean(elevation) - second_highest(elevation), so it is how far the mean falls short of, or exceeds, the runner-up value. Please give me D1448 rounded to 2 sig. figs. -1.6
